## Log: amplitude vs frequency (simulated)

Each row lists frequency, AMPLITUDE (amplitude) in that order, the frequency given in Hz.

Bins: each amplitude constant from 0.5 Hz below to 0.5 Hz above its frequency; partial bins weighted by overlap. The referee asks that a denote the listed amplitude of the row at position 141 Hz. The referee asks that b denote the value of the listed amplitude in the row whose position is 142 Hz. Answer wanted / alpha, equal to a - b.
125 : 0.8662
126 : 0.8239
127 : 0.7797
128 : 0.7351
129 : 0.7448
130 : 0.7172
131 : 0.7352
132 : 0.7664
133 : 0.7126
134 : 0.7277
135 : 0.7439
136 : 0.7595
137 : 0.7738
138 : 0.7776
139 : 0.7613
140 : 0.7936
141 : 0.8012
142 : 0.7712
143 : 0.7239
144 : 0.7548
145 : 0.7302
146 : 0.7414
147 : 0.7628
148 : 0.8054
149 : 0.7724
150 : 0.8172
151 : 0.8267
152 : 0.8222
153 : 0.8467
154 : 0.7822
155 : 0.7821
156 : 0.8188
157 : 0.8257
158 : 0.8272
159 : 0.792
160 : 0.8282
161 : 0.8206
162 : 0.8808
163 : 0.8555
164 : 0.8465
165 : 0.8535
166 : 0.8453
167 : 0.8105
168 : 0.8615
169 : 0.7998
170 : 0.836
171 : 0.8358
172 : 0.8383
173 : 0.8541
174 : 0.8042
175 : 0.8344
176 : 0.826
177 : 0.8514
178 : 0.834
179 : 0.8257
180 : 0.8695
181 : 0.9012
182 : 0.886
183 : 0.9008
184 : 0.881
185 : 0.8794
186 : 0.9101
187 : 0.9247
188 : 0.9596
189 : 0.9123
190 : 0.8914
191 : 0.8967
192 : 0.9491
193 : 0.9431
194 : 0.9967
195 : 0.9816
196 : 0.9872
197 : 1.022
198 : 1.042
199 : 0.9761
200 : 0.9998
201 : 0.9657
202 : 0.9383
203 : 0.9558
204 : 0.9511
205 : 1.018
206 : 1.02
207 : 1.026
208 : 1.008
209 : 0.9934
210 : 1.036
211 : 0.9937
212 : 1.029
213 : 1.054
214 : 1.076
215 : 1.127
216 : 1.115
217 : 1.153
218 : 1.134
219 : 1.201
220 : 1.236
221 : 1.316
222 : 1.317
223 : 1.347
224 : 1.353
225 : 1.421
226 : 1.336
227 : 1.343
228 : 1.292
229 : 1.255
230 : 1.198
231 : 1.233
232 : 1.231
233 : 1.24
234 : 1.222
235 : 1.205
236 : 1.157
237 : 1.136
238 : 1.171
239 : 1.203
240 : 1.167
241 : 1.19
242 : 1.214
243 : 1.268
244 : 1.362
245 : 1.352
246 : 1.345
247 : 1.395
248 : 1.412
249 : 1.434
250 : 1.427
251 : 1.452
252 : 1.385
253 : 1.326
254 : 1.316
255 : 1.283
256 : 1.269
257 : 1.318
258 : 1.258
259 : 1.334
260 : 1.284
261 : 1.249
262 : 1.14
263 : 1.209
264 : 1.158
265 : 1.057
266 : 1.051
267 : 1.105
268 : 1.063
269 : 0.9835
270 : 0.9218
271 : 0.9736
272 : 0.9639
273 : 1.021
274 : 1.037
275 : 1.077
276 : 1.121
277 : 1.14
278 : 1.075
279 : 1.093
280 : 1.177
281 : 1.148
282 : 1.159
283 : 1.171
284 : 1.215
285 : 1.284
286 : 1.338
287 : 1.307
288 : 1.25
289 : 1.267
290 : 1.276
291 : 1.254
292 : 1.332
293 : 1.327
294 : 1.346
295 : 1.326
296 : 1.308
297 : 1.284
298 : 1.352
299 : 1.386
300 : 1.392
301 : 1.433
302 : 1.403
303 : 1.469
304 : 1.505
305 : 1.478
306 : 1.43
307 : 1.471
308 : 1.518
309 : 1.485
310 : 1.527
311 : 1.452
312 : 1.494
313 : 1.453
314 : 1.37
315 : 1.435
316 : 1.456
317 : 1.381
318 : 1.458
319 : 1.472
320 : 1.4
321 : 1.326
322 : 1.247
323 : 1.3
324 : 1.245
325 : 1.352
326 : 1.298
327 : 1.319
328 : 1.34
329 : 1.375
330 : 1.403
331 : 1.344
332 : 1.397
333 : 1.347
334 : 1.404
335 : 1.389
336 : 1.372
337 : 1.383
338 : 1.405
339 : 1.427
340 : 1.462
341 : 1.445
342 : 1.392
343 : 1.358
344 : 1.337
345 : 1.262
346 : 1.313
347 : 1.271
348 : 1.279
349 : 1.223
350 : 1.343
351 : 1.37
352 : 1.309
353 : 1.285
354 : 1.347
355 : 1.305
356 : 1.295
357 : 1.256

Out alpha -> 0.03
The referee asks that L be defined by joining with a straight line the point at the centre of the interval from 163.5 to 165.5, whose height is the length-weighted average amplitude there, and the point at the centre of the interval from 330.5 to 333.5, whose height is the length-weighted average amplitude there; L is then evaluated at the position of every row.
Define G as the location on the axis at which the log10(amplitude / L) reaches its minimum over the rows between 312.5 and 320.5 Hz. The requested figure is 314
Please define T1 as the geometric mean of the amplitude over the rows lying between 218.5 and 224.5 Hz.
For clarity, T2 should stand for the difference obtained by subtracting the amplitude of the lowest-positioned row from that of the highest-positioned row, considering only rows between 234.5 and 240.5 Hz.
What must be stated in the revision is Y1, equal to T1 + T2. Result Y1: 1.3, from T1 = 1.3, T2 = -0.04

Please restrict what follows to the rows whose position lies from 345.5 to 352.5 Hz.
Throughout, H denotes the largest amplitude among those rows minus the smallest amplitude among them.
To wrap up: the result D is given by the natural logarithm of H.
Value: -1.9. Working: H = 0.147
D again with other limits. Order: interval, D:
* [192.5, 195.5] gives -2.9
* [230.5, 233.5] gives -4.7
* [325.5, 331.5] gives -2.3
